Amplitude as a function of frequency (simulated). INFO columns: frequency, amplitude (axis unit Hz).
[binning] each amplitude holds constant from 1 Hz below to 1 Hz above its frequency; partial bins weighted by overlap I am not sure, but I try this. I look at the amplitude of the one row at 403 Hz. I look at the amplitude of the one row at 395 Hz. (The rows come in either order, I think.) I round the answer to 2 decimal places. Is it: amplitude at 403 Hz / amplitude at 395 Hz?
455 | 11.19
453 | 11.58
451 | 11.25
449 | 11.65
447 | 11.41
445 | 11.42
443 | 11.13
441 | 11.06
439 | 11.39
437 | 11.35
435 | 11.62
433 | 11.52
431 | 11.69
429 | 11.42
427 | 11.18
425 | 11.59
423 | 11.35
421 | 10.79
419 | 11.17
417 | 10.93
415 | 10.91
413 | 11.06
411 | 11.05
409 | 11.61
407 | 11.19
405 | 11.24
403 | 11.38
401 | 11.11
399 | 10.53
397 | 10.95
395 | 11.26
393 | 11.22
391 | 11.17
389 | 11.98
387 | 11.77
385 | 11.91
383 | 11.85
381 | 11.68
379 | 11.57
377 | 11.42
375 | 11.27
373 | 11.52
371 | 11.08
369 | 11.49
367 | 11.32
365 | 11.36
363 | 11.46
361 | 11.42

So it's 1.01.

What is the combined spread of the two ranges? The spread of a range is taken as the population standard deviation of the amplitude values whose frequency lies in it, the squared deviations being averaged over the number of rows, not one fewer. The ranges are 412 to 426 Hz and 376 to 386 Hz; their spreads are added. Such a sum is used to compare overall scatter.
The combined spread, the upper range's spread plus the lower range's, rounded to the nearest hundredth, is 0.44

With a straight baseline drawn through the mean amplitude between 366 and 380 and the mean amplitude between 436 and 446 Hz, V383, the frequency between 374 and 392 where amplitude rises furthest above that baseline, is 389 Hz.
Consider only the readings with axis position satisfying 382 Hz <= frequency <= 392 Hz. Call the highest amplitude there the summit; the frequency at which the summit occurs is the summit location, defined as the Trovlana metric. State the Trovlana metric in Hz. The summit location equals 389 Hz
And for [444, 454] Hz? 449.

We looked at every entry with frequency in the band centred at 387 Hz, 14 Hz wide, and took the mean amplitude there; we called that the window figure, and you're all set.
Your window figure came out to 11.7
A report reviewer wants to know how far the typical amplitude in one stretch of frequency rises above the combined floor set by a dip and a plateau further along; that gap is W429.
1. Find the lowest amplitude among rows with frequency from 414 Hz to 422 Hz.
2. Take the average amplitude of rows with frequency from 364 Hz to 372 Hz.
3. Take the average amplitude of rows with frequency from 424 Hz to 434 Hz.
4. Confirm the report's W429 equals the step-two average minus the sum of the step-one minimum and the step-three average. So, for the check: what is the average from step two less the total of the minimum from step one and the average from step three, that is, -11.0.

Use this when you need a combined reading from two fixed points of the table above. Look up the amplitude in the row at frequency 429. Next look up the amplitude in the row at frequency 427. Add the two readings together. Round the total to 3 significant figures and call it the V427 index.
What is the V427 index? 22.6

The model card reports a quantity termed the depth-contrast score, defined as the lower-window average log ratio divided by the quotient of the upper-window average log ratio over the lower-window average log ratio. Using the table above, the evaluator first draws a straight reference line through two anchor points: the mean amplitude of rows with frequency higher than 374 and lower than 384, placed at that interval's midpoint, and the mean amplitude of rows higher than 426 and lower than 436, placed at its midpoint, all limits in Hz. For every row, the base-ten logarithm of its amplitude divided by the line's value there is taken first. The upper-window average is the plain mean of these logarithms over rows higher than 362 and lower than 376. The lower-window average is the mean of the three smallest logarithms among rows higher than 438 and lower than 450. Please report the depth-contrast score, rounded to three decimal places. -0.014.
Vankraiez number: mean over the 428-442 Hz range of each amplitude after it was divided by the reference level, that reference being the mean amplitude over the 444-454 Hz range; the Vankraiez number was 1.00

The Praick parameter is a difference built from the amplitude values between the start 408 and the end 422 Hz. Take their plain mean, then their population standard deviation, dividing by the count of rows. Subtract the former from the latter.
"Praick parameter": -10.8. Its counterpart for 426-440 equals -11.3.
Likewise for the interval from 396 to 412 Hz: -10.8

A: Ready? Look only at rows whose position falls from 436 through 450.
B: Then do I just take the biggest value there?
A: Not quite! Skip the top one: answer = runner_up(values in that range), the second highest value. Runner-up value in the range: 11.42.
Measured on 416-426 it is 11.35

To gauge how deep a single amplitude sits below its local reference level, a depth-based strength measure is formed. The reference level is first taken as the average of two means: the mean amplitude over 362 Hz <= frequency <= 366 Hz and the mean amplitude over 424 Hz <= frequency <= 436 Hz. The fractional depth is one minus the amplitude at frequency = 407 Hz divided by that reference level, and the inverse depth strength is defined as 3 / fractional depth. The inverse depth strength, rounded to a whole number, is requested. 129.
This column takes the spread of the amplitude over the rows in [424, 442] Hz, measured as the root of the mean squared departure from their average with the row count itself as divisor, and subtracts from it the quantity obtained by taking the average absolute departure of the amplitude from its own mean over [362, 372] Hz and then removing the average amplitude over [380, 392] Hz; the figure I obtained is 11.8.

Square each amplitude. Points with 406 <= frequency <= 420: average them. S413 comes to 124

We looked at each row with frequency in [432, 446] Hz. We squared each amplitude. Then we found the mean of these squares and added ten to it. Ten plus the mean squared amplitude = 139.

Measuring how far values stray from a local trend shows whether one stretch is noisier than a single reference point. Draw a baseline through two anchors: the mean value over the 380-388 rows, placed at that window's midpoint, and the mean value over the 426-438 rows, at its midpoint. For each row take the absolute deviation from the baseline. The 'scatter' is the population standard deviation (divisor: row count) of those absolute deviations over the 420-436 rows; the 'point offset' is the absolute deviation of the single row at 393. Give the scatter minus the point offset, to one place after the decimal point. -0.3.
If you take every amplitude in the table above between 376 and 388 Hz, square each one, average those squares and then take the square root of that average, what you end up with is 11.7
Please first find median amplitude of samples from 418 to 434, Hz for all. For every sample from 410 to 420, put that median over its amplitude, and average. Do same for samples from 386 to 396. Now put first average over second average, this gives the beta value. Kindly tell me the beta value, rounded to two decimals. 1.04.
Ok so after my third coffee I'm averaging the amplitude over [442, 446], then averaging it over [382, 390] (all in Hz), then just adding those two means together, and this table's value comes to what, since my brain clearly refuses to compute 23.2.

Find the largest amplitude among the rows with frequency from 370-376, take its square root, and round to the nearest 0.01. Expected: 3.39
